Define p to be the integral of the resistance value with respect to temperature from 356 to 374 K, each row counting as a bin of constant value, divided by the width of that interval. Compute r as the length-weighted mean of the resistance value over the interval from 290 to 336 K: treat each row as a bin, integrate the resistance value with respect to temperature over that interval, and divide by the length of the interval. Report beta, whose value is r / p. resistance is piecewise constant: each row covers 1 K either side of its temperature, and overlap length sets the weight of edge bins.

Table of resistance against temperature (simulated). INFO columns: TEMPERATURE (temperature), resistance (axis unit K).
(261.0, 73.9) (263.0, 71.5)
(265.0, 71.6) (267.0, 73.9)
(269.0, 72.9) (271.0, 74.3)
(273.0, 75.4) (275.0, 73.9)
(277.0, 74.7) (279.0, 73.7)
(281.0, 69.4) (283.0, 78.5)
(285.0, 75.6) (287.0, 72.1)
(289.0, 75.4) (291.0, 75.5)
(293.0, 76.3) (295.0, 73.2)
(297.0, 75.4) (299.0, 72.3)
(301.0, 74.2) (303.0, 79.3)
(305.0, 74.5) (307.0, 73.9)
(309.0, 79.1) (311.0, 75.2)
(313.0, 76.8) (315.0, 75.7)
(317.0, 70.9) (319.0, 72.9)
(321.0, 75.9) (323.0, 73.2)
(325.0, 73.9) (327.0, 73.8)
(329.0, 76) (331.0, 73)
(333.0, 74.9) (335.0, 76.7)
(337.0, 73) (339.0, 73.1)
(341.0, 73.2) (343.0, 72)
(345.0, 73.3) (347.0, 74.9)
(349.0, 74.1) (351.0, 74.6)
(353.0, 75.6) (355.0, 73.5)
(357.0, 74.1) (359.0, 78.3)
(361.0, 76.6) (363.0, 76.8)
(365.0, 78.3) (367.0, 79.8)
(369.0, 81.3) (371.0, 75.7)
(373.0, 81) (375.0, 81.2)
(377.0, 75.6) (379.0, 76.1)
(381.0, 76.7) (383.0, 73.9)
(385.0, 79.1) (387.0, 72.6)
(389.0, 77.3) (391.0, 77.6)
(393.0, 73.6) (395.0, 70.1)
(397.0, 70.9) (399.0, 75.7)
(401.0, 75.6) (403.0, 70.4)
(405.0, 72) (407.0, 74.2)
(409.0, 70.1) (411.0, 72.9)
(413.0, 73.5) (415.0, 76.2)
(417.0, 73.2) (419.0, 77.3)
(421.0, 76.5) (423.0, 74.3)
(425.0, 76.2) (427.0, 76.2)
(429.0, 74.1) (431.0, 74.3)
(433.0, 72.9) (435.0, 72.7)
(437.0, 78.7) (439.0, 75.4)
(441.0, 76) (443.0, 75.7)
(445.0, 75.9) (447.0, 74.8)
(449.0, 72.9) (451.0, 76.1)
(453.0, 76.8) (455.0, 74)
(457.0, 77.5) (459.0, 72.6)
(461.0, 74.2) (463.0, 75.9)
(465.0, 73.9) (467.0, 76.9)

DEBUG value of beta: 0.96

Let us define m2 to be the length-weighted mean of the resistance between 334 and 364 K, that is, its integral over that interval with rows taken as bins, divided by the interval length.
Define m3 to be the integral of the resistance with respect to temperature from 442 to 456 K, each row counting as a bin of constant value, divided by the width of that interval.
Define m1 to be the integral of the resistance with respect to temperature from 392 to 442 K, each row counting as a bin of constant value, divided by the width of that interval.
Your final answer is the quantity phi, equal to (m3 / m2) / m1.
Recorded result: 0.0136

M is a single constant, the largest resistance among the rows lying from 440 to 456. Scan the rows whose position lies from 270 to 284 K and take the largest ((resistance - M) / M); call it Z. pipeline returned 0.02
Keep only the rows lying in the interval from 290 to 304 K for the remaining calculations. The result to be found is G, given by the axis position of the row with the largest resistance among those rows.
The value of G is 303.0 K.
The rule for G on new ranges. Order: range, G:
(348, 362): 359.0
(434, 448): 437.0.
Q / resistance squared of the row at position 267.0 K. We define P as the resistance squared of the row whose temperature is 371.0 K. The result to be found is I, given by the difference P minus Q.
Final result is 269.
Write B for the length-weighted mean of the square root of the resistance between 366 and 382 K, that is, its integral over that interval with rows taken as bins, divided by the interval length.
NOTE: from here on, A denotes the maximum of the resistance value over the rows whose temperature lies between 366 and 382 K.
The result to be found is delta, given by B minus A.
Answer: -72.4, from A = 81.3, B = 8.85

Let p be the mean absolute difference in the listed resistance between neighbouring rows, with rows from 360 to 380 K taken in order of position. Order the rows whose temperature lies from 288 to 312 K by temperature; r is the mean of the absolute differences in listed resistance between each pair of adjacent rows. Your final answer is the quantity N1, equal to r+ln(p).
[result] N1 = 3.7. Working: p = 2.4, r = 2.8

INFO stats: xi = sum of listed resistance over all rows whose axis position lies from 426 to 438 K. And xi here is 449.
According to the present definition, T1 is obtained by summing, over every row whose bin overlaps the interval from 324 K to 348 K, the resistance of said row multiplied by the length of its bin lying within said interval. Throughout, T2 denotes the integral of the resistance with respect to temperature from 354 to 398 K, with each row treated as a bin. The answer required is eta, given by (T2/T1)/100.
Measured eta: 0.019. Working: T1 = 1776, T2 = 3360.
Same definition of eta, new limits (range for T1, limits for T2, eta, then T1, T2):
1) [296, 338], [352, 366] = 0.003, 3141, 1066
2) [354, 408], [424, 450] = 0.005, 4096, 1952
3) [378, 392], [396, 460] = 0.045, 1067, 4771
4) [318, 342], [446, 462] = 0.007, 1779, 1198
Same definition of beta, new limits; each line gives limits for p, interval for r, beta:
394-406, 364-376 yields 1.10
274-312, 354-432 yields 1.01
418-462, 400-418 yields 0.97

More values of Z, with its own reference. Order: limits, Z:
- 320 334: -0.01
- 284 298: -0.01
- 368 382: 0.06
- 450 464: 0.01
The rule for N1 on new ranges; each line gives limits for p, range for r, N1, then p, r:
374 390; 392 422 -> 3.9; 3.7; 2.6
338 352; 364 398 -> 3.0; 0.9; 3.0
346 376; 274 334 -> 3.4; 1.9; 2.7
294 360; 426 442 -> 2.7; 2.2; 2.0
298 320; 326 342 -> 3.0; 3.1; 1.8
